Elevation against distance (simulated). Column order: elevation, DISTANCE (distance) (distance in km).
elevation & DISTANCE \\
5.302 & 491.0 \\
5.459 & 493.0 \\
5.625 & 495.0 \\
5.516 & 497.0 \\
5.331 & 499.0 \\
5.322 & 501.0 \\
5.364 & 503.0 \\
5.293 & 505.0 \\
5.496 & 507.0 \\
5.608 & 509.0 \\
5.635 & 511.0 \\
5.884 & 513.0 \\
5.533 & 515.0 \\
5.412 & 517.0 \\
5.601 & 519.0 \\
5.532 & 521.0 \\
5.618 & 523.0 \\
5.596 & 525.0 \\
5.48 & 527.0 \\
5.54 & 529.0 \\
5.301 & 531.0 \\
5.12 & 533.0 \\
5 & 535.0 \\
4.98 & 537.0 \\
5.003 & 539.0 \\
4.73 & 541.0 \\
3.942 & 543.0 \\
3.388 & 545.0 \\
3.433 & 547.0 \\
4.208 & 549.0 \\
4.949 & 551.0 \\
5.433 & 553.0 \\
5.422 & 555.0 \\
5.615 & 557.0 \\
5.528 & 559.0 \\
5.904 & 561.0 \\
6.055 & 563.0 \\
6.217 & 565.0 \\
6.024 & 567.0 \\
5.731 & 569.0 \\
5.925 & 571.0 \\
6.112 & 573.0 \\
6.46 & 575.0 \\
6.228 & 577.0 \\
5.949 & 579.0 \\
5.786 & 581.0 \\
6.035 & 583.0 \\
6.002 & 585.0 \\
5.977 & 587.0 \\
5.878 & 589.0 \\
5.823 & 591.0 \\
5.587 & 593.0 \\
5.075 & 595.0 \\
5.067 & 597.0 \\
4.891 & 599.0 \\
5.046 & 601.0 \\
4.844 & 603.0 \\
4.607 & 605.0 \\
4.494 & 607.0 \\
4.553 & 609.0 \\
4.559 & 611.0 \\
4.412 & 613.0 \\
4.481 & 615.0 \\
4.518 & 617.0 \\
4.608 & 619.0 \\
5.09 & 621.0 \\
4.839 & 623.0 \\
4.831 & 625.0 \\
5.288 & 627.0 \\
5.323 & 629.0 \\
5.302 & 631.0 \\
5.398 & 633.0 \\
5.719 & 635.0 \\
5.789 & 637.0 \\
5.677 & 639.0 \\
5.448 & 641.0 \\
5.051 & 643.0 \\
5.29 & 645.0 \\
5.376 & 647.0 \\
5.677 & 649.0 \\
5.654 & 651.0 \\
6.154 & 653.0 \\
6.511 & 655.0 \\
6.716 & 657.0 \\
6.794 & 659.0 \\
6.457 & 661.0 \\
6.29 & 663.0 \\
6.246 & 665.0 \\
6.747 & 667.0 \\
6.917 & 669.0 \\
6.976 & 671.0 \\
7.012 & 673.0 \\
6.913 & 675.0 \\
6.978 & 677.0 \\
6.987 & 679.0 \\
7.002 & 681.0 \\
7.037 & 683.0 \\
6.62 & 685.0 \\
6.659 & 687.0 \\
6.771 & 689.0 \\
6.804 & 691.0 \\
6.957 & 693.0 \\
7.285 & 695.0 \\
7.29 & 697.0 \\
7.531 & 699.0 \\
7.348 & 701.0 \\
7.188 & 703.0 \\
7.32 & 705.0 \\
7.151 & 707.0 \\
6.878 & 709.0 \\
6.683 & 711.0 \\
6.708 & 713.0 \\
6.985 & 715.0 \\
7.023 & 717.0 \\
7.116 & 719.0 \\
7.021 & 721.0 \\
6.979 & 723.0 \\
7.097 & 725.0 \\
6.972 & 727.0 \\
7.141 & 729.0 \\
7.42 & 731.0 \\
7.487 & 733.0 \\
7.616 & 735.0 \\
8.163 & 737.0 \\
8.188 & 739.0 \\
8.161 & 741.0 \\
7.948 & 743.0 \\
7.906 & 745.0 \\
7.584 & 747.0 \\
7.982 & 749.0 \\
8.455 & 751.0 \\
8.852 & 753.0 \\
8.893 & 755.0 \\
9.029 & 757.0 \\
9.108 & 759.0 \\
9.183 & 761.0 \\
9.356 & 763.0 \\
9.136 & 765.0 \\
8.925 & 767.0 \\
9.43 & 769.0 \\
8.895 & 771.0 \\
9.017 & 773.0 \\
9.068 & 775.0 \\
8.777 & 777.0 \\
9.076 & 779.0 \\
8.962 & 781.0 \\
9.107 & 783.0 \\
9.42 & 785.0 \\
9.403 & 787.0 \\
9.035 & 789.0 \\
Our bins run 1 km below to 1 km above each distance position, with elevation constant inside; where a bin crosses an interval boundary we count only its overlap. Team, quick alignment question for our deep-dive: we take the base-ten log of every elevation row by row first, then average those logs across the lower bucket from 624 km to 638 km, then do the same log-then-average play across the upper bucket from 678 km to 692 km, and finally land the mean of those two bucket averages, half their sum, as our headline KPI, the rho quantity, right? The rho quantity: 0.78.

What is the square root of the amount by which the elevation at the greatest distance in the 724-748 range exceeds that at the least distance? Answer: 0.70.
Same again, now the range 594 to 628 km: 0.46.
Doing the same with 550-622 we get 0.38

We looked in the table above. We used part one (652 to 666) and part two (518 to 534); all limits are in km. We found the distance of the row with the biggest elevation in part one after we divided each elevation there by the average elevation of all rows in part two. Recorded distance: 659.0 km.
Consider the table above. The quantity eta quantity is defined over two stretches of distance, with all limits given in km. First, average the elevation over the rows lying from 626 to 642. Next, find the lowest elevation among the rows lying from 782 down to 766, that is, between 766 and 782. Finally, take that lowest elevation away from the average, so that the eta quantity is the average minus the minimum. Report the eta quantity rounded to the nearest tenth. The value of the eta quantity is -3.3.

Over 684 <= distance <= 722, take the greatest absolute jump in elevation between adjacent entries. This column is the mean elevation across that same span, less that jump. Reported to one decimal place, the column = 6.7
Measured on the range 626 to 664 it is 5.3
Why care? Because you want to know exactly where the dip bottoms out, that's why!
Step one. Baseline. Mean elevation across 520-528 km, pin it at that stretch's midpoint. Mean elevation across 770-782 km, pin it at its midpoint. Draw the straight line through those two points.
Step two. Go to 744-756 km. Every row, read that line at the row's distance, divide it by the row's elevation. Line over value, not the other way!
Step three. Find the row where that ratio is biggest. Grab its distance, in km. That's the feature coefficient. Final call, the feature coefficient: 747.0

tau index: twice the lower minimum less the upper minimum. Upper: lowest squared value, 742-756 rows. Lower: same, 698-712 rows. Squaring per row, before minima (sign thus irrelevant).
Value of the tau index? 32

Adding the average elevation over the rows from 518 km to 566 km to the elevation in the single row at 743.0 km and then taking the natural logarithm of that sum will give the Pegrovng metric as 2.57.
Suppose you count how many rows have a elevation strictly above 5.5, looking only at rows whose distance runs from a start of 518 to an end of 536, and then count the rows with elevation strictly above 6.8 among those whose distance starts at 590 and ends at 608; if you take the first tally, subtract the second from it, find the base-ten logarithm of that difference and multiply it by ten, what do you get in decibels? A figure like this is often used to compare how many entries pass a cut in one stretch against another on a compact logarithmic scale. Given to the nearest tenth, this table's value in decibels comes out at 7.0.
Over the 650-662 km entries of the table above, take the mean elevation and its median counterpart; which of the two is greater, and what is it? 6.5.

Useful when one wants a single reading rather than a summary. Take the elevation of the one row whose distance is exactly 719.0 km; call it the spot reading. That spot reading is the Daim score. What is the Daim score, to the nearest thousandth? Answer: 7.116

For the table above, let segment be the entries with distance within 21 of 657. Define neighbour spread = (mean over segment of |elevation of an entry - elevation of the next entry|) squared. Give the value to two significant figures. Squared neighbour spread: 0.040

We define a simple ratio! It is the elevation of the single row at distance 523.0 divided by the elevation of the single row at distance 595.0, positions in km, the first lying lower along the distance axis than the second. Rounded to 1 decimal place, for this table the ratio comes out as 1.1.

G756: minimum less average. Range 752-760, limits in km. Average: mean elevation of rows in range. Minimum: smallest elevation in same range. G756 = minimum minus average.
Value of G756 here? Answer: -0.12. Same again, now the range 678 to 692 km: -0.22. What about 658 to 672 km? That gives -0.39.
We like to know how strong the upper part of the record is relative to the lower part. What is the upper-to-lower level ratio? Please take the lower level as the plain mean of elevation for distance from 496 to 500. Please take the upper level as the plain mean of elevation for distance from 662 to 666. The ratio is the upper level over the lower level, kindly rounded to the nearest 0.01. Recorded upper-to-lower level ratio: 1.16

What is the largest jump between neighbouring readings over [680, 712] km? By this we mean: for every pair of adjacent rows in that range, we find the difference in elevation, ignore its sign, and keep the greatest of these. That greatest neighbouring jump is 0.4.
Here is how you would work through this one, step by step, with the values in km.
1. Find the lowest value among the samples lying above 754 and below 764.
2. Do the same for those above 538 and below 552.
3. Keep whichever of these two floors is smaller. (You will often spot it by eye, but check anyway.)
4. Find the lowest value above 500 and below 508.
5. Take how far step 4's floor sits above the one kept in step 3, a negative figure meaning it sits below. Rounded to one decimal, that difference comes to 1.9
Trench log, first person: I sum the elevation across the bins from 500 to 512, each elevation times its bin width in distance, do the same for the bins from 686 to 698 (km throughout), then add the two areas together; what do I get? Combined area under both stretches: 149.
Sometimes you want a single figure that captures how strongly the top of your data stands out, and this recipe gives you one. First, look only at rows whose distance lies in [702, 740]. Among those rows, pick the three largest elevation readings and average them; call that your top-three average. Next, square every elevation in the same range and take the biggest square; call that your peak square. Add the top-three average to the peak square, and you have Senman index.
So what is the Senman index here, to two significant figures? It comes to 75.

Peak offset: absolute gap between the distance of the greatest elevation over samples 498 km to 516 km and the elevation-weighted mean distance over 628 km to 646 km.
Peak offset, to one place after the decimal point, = 124.0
